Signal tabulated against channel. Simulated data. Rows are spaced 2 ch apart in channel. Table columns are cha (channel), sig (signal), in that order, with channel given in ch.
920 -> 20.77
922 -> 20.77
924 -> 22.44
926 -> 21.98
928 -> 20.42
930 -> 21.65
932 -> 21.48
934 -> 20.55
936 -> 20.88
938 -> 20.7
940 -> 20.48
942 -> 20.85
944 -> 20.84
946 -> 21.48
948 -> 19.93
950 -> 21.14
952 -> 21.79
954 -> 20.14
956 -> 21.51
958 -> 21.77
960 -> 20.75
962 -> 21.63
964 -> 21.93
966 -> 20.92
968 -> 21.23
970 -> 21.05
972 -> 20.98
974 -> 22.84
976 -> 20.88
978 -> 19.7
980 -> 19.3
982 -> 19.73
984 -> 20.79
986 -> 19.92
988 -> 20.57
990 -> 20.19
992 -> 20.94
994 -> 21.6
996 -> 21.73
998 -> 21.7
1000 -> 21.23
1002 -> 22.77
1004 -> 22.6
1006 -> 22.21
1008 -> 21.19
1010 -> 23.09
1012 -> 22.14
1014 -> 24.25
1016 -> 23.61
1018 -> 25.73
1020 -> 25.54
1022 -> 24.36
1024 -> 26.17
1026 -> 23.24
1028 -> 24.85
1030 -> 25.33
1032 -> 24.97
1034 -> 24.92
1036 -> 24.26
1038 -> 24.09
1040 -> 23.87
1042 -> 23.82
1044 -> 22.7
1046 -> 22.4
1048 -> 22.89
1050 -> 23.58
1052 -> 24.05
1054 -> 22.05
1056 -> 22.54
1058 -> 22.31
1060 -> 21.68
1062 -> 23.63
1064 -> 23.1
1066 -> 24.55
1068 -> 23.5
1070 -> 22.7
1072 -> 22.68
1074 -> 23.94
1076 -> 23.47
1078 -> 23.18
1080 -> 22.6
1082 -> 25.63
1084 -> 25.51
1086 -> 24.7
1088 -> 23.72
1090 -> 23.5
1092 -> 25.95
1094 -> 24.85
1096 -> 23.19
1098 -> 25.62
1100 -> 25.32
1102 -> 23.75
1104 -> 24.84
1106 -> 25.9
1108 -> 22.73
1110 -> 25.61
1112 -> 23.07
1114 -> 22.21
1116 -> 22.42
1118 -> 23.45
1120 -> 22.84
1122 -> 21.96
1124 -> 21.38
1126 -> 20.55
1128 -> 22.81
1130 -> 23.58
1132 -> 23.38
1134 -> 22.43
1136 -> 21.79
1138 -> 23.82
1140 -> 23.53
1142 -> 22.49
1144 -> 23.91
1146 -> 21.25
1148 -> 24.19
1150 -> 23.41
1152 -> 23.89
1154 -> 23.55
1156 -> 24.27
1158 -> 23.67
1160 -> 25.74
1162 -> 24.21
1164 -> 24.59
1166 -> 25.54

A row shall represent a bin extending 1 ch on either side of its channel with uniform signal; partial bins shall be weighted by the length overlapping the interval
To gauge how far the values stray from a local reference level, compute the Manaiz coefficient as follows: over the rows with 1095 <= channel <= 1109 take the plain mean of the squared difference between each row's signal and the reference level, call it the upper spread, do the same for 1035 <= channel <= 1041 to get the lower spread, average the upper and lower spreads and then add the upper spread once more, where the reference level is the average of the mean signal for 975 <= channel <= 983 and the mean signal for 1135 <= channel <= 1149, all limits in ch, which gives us 19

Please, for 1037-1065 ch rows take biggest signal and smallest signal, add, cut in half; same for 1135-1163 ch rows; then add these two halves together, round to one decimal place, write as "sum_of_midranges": 46.4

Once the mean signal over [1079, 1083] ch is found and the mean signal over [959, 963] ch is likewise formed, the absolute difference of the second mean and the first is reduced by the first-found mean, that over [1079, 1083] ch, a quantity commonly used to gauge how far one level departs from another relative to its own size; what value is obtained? -21.2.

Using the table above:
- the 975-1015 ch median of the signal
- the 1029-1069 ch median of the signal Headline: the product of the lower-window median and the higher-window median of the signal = 501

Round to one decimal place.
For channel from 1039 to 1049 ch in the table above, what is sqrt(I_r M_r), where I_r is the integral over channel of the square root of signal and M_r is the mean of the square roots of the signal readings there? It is 15.2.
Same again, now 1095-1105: 15.7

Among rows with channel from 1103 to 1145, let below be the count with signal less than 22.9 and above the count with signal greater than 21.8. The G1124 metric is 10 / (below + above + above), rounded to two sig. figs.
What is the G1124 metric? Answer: 0.21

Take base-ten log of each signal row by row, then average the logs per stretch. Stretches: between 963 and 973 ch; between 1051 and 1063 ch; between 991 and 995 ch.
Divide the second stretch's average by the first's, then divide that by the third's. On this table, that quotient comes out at 0.770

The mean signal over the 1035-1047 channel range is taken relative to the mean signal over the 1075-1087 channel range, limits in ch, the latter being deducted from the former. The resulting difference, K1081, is -0.7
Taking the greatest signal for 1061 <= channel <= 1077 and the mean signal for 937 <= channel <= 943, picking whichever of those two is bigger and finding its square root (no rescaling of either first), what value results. 4.95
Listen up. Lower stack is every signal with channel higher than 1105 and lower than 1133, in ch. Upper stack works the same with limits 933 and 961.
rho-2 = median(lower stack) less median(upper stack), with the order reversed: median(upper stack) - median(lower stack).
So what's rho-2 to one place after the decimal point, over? -2.0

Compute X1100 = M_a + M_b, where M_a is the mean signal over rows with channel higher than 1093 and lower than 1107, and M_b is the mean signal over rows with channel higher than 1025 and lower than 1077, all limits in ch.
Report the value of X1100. 48.29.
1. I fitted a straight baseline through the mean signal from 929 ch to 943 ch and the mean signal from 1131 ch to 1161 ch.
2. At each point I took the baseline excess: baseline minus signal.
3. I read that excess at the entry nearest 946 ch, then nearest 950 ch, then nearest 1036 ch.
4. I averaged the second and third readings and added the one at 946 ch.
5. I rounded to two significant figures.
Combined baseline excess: -1.5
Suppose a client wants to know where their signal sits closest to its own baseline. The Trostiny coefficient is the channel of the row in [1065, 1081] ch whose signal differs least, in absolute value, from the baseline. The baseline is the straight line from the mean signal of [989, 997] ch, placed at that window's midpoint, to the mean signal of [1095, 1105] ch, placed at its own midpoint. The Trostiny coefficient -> 1068 ch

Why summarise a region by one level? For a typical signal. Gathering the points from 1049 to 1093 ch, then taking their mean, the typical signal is 23.6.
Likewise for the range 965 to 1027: 22.0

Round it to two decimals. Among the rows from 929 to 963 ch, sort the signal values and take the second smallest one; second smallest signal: 20.14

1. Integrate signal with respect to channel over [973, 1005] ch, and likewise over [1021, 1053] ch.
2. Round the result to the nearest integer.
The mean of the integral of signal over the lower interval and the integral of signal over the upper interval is 722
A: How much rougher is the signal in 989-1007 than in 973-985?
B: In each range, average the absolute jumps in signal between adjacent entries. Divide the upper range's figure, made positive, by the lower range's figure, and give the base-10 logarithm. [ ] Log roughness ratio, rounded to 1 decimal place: -0.3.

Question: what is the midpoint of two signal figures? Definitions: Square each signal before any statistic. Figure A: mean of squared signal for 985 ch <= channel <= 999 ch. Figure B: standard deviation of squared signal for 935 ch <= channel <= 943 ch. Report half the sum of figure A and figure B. 223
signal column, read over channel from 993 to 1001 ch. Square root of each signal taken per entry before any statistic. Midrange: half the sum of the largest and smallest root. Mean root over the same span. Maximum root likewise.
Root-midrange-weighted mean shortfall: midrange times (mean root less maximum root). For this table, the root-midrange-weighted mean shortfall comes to -0.1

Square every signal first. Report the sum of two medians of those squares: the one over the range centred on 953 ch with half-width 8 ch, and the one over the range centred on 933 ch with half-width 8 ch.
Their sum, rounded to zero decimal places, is 886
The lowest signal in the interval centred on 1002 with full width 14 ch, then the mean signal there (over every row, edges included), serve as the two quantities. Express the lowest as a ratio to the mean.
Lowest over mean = 0.967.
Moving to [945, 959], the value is 0.944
